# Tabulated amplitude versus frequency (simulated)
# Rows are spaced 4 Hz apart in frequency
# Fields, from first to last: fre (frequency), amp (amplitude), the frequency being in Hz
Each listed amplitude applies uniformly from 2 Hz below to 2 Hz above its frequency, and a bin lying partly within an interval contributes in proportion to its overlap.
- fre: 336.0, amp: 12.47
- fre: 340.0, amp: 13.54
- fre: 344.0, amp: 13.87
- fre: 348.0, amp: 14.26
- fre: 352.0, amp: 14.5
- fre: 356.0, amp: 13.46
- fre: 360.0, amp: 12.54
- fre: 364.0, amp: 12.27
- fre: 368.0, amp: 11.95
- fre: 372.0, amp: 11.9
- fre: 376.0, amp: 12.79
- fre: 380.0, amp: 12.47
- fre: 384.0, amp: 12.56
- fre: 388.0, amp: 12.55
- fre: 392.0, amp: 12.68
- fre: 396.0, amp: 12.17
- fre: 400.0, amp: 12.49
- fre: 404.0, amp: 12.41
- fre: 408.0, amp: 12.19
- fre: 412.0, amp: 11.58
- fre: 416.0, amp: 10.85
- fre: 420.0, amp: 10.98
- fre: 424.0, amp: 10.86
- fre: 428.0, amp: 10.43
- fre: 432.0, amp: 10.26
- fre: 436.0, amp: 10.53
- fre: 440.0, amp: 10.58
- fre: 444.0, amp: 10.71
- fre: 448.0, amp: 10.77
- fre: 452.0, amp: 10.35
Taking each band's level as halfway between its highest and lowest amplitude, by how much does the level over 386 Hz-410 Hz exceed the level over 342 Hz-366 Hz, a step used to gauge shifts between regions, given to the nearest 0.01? -0.96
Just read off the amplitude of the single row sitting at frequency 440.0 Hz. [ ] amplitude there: 10.58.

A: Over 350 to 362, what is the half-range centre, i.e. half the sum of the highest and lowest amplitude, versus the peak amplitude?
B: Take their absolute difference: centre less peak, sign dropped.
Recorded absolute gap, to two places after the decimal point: 0.98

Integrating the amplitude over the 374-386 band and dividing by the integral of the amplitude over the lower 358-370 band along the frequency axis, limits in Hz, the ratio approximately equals 1.03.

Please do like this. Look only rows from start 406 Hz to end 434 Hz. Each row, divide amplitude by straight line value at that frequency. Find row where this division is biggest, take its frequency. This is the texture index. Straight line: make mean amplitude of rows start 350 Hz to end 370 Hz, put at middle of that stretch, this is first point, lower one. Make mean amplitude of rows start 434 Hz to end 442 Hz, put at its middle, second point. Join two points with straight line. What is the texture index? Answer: 408.0 Hz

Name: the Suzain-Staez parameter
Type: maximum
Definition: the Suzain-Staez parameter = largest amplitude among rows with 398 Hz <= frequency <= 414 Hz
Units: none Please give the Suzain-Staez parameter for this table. 12.49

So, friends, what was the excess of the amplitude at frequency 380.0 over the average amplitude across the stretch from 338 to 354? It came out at -1.6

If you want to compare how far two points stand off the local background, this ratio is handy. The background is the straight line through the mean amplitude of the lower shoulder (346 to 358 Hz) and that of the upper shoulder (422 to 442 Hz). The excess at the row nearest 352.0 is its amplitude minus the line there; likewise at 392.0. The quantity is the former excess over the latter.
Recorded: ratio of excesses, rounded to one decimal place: 1.1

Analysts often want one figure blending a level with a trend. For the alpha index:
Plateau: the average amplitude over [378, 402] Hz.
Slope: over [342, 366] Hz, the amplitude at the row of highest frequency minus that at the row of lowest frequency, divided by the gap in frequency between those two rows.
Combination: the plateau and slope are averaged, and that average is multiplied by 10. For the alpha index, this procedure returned 62.0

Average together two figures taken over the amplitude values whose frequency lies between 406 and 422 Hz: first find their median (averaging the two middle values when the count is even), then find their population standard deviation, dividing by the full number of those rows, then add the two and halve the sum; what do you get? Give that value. 5.9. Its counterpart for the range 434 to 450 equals 5.4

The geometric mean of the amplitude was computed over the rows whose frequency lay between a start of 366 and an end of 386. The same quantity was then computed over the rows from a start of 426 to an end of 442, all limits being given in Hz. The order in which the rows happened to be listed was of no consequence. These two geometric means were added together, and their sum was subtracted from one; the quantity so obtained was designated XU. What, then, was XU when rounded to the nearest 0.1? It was -21.8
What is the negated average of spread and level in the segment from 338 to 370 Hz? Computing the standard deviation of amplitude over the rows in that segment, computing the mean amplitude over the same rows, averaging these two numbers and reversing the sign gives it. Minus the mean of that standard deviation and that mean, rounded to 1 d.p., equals -7.1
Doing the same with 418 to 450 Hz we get -5.4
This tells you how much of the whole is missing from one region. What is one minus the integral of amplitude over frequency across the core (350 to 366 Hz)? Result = -210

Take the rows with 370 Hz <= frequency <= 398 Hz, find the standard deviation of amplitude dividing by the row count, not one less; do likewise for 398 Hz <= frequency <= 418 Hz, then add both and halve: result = 0.45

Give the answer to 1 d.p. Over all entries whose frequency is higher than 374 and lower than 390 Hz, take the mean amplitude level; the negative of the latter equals -12.6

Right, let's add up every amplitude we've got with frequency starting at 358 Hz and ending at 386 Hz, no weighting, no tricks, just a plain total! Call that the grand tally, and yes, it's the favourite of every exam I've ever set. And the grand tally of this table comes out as 86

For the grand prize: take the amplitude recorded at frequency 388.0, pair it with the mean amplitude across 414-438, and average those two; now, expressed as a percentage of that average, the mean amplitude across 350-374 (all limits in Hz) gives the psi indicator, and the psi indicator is 110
